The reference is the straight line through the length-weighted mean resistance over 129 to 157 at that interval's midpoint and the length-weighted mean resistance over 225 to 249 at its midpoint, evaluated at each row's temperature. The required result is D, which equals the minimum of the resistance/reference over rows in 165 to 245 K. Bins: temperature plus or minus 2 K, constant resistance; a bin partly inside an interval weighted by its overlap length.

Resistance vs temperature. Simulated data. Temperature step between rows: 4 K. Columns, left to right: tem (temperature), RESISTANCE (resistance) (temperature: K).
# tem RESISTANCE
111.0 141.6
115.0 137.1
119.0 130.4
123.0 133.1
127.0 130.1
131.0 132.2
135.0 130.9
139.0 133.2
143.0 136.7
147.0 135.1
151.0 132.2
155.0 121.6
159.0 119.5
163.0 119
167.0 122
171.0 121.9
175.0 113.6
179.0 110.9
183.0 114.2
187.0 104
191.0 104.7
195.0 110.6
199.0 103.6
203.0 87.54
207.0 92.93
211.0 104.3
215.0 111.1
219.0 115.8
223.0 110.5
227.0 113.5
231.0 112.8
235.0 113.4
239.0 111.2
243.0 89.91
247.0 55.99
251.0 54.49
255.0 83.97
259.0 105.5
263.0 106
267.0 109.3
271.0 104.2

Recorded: 0.79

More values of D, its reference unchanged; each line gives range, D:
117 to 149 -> 0.93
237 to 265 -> 0.58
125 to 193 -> 0.89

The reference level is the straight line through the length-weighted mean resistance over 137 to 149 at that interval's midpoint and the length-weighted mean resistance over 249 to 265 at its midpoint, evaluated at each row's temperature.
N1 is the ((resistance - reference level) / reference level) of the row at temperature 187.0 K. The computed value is -0.11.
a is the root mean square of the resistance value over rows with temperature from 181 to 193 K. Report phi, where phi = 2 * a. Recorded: 215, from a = 108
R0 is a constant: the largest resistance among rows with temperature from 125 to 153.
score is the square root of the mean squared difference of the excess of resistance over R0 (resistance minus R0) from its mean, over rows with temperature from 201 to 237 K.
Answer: 9.5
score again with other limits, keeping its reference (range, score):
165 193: 6.7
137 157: 5.3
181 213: 8.1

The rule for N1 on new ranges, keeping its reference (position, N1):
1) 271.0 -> 0.28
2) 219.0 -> 0.12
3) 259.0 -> 0.22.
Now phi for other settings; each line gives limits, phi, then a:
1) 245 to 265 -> 169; 84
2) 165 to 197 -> 226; 113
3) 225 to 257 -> 190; 95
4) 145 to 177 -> 247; 123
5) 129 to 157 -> 264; 132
